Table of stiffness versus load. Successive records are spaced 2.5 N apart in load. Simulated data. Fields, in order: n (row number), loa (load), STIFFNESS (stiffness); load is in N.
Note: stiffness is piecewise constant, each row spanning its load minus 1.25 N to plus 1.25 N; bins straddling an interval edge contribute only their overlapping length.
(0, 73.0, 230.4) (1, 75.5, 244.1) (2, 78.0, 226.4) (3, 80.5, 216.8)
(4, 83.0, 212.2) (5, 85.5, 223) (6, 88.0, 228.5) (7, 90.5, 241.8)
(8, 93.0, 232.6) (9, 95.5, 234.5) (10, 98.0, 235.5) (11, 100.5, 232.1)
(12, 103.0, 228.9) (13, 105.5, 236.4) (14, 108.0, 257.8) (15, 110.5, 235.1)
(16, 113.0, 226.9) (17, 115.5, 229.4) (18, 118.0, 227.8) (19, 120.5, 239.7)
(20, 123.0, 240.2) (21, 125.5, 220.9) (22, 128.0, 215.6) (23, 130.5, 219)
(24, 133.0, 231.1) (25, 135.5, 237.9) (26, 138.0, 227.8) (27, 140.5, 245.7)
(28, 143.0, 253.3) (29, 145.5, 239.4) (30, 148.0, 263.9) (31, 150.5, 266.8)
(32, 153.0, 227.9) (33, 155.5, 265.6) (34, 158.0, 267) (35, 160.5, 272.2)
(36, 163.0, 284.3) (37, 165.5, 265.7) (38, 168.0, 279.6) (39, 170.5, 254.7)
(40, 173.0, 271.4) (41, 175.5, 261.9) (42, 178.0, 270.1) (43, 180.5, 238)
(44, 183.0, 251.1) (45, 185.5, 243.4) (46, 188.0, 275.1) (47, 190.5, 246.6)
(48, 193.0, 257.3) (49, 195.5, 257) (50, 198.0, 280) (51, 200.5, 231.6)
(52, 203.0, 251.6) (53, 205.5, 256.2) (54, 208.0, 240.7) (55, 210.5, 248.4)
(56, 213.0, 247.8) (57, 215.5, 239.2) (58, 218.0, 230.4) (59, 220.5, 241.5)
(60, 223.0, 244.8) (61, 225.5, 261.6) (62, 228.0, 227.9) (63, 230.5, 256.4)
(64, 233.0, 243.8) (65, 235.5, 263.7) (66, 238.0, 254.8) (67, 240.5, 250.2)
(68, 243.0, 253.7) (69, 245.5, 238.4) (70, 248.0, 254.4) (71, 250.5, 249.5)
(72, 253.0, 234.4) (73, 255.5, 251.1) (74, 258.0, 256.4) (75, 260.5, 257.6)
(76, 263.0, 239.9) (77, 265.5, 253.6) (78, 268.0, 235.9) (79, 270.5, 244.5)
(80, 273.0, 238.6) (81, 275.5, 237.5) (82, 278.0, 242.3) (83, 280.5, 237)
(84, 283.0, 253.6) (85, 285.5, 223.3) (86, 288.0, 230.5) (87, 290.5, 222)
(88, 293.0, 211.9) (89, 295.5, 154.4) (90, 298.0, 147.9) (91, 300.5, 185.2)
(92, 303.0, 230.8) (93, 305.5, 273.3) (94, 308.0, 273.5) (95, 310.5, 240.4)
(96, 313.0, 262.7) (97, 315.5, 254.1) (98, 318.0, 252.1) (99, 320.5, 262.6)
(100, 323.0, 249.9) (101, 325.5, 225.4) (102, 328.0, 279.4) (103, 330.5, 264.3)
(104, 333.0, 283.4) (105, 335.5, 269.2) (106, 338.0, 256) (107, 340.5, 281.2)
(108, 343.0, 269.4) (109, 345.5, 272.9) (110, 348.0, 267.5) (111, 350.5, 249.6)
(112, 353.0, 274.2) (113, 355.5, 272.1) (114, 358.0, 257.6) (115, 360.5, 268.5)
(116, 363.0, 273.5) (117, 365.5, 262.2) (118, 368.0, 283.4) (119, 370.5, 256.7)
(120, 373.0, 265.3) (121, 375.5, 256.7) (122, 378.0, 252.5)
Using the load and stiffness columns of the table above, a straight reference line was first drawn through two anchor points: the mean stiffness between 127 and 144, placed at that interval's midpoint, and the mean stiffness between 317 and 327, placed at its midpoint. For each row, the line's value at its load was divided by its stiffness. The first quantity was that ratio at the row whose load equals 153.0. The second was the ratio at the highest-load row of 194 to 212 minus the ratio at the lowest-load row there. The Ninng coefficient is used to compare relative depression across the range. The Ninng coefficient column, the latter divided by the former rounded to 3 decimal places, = 0.036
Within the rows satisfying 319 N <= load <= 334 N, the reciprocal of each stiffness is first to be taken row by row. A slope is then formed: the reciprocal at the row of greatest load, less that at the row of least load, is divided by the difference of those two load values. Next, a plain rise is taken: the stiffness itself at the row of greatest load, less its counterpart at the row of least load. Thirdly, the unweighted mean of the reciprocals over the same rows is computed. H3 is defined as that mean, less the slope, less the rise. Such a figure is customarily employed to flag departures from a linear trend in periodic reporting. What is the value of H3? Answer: -21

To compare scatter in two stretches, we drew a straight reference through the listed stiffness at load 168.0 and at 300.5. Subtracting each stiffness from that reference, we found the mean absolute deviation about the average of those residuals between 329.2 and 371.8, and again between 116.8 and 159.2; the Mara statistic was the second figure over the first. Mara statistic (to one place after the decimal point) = 2.1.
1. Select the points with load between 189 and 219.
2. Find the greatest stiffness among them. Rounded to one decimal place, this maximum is 280.0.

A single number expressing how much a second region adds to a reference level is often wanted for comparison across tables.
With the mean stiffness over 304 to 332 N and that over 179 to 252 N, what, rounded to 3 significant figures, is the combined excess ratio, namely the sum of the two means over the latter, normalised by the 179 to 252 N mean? 2.03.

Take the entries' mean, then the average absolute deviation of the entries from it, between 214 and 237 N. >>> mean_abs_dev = 10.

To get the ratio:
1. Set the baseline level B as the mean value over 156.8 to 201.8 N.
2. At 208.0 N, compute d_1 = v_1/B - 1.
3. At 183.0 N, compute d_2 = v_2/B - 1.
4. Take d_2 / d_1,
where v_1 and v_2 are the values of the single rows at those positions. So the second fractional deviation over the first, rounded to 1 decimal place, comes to 0.5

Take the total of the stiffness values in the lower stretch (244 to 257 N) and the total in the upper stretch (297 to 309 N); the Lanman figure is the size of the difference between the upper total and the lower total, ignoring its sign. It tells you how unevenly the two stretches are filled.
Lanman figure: 117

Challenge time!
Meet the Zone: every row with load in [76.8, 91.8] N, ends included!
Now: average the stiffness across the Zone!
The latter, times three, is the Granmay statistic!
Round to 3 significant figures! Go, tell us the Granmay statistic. 674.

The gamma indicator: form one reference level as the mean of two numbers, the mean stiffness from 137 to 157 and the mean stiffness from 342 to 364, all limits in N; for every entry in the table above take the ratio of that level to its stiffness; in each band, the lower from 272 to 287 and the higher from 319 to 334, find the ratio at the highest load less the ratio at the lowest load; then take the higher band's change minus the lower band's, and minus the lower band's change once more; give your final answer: -0.22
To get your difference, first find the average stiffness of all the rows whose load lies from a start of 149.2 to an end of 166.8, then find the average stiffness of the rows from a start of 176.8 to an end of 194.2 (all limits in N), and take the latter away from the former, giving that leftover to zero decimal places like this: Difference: 10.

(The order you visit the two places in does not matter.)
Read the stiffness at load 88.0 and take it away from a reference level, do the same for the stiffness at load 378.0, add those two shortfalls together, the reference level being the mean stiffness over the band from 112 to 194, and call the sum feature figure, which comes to 17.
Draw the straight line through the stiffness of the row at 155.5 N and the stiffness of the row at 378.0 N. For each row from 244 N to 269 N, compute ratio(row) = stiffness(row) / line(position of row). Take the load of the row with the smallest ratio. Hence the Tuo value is 253.0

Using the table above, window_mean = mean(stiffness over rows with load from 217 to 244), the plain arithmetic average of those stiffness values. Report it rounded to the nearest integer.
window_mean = 248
